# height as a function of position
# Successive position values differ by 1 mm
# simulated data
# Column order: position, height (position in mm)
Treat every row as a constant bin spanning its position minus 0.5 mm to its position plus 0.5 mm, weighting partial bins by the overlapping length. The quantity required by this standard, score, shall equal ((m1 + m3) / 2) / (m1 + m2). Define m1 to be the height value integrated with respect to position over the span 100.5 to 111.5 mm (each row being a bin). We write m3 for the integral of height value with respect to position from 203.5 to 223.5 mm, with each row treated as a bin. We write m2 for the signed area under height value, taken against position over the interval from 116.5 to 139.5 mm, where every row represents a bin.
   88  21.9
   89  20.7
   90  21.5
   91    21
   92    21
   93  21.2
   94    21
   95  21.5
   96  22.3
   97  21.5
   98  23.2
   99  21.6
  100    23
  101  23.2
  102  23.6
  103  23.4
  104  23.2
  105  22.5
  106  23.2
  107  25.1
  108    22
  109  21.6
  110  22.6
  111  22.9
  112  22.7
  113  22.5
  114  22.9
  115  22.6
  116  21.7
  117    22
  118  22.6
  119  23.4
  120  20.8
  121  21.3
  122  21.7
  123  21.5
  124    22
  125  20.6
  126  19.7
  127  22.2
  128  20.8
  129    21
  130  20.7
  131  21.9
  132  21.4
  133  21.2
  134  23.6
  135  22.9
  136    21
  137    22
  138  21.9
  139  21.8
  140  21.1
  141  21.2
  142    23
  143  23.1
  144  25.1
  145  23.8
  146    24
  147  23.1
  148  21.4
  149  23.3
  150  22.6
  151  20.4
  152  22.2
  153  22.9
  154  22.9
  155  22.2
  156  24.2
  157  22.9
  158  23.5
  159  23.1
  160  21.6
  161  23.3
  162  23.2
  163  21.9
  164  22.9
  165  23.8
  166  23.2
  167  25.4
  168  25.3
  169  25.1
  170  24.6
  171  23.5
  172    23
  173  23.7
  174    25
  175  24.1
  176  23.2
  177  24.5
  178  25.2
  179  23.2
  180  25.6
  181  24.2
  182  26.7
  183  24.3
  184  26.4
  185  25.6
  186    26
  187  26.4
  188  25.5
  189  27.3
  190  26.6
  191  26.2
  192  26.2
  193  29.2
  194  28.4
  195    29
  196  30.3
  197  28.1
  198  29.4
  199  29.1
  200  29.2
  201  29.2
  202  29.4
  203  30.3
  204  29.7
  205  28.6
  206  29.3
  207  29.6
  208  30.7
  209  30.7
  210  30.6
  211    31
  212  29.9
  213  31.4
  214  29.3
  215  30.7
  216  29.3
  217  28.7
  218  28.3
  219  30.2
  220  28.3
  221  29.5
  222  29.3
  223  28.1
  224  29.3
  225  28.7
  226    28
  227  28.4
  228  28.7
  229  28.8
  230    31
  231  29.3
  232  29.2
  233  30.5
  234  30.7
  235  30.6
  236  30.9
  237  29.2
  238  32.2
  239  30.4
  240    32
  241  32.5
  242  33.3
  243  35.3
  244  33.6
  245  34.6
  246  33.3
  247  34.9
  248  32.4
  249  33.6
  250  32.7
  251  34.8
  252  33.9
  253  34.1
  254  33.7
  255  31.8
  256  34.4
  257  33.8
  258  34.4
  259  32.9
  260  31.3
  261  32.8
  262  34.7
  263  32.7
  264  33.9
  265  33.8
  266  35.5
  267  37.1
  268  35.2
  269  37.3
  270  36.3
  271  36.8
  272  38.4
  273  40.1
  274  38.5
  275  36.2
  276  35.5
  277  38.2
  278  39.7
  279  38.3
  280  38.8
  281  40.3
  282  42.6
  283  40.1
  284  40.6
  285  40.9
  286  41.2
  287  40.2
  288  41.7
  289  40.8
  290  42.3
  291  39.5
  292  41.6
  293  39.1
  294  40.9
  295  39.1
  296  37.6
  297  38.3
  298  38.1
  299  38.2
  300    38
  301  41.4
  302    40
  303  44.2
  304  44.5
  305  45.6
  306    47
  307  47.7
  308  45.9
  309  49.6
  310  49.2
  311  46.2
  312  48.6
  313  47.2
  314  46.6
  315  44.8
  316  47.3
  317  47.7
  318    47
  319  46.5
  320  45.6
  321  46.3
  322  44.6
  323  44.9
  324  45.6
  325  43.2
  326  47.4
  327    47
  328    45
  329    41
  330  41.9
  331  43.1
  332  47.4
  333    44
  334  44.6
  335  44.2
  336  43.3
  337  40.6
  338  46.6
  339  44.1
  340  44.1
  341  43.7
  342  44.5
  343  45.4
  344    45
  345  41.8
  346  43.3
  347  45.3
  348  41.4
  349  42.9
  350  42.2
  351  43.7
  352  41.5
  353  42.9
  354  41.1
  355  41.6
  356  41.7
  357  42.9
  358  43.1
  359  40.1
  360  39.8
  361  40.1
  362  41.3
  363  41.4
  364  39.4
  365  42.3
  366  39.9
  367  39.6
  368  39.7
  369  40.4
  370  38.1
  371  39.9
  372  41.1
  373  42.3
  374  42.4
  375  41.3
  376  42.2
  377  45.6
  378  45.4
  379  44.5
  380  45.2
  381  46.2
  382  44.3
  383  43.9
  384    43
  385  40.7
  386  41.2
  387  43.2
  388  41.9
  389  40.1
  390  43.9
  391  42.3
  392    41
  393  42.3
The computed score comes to 0.56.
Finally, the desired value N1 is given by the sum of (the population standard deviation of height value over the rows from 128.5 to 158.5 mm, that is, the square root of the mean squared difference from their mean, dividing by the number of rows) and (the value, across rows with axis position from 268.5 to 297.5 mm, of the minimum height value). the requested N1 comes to 37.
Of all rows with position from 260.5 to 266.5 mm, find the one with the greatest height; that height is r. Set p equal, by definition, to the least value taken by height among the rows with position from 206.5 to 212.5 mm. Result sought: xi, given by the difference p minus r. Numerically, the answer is -6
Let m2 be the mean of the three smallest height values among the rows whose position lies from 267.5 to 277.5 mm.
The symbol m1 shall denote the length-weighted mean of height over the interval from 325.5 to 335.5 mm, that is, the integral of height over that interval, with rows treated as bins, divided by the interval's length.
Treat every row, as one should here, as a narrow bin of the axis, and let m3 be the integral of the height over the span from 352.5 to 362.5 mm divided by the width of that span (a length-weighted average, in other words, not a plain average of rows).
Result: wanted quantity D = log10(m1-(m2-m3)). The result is 1.70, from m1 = 45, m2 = 36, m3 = 41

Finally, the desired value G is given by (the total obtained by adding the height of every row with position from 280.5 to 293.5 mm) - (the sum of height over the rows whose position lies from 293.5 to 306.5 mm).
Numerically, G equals -2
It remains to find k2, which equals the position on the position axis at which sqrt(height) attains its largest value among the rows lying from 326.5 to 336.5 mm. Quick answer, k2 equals 332 mm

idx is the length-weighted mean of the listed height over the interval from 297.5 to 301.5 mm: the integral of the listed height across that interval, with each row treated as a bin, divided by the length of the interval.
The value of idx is 39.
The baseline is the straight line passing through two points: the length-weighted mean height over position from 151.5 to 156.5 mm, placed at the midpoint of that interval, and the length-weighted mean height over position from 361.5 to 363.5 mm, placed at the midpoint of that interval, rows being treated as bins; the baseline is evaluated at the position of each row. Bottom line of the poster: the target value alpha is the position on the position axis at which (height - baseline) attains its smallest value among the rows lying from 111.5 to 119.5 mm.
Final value 116 mm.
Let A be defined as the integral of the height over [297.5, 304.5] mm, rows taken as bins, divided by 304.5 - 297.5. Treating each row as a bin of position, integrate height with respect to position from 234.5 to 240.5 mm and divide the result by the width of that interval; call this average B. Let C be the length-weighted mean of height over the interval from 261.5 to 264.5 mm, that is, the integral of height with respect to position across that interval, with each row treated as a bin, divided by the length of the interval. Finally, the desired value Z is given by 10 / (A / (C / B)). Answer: 0.27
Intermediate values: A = 41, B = 31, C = 34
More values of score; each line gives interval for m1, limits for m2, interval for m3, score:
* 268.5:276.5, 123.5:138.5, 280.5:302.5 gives 0.95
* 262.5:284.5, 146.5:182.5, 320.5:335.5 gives 0.45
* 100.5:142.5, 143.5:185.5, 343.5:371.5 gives 0.54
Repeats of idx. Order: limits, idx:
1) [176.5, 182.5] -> 25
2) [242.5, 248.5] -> 34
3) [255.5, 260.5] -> 33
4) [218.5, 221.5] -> 29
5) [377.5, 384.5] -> 45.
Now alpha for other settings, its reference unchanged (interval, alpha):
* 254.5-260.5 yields 260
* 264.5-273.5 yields 265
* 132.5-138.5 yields 136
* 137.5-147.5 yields 140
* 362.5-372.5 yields 370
